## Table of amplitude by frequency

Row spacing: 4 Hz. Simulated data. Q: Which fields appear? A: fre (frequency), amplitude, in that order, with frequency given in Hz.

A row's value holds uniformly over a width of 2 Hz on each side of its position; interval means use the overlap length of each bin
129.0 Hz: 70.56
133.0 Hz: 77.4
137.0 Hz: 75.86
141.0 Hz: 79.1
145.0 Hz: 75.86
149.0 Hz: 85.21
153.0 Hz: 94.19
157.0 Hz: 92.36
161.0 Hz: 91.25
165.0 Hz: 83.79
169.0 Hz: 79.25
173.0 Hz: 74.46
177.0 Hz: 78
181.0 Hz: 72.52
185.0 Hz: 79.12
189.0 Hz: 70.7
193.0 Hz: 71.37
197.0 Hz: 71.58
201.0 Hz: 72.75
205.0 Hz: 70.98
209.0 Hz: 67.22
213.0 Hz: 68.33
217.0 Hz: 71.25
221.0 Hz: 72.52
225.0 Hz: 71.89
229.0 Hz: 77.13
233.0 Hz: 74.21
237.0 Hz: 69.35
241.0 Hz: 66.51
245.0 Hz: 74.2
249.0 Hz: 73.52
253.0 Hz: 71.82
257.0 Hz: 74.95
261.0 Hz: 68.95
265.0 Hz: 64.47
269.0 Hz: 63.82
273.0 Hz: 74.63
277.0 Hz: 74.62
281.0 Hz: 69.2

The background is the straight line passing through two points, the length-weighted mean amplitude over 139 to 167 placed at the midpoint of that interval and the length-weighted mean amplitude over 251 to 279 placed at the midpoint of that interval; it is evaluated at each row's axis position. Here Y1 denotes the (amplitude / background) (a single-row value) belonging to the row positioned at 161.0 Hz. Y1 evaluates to 1.075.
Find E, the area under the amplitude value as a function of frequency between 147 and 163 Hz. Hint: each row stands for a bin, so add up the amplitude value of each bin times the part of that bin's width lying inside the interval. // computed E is 1452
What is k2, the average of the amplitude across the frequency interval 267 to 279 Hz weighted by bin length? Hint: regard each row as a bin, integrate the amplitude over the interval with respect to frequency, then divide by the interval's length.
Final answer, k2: 71.0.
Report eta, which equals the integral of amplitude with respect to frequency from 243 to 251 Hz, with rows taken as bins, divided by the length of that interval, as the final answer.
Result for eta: 74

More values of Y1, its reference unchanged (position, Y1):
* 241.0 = 0.901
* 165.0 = 0.994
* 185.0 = 0.970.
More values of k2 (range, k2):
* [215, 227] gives 71.9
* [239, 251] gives 71.4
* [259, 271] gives 65.7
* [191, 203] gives 71.9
